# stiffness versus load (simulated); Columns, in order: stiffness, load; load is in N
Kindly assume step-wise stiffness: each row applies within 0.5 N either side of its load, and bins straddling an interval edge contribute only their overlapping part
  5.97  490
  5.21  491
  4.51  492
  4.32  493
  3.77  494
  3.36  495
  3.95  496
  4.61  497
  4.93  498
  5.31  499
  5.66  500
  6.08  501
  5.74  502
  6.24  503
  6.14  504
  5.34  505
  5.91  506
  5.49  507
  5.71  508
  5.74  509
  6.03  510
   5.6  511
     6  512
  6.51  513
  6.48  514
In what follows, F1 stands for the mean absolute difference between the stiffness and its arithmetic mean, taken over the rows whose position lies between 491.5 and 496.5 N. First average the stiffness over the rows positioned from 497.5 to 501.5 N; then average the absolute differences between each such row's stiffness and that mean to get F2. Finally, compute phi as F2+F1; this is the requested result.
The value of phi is 0.72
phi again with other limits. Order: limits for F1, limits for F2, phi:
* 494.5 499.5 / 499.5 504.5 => 0.84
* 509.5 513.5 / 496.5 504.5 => 0.72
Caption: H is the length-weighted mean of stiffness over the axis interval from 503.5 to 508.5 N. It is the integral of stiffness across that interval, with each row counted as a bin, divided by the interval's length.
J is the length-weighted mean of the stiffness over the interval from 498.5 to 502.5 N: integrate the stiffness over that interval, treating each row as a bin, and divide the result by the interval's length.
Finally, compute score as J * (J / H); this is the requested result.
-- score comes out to 5.68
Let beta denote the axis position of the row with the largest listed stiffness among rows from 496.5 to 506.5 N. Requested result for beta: 503 N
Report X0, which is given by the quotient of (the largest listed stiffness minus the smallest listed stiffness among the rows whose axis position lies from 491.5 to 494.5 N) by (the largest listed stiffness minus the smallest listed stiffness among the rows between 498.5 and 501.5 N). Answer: 1.0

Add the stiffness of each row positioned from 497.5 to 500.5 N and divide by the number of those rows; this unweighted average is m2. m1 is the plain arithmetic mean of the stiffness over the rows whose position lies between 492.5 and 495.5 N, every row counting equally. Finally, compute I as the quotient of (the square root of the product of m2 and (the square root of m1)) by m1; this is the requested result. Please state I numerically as 0.8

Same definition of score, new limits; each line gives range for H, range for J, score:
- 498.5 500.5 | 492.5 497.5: 2.92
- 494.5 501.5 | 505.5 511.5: 6.82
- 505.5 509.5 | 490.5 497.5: 3.16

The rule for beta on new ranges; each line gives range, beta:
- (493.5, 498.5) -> 498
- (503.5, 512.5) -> 504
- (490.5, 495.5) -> 491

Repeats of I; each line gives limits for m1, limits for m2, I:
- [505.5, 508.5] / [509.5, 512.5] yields 0.7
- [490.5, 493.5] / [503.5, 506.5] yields 0.8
